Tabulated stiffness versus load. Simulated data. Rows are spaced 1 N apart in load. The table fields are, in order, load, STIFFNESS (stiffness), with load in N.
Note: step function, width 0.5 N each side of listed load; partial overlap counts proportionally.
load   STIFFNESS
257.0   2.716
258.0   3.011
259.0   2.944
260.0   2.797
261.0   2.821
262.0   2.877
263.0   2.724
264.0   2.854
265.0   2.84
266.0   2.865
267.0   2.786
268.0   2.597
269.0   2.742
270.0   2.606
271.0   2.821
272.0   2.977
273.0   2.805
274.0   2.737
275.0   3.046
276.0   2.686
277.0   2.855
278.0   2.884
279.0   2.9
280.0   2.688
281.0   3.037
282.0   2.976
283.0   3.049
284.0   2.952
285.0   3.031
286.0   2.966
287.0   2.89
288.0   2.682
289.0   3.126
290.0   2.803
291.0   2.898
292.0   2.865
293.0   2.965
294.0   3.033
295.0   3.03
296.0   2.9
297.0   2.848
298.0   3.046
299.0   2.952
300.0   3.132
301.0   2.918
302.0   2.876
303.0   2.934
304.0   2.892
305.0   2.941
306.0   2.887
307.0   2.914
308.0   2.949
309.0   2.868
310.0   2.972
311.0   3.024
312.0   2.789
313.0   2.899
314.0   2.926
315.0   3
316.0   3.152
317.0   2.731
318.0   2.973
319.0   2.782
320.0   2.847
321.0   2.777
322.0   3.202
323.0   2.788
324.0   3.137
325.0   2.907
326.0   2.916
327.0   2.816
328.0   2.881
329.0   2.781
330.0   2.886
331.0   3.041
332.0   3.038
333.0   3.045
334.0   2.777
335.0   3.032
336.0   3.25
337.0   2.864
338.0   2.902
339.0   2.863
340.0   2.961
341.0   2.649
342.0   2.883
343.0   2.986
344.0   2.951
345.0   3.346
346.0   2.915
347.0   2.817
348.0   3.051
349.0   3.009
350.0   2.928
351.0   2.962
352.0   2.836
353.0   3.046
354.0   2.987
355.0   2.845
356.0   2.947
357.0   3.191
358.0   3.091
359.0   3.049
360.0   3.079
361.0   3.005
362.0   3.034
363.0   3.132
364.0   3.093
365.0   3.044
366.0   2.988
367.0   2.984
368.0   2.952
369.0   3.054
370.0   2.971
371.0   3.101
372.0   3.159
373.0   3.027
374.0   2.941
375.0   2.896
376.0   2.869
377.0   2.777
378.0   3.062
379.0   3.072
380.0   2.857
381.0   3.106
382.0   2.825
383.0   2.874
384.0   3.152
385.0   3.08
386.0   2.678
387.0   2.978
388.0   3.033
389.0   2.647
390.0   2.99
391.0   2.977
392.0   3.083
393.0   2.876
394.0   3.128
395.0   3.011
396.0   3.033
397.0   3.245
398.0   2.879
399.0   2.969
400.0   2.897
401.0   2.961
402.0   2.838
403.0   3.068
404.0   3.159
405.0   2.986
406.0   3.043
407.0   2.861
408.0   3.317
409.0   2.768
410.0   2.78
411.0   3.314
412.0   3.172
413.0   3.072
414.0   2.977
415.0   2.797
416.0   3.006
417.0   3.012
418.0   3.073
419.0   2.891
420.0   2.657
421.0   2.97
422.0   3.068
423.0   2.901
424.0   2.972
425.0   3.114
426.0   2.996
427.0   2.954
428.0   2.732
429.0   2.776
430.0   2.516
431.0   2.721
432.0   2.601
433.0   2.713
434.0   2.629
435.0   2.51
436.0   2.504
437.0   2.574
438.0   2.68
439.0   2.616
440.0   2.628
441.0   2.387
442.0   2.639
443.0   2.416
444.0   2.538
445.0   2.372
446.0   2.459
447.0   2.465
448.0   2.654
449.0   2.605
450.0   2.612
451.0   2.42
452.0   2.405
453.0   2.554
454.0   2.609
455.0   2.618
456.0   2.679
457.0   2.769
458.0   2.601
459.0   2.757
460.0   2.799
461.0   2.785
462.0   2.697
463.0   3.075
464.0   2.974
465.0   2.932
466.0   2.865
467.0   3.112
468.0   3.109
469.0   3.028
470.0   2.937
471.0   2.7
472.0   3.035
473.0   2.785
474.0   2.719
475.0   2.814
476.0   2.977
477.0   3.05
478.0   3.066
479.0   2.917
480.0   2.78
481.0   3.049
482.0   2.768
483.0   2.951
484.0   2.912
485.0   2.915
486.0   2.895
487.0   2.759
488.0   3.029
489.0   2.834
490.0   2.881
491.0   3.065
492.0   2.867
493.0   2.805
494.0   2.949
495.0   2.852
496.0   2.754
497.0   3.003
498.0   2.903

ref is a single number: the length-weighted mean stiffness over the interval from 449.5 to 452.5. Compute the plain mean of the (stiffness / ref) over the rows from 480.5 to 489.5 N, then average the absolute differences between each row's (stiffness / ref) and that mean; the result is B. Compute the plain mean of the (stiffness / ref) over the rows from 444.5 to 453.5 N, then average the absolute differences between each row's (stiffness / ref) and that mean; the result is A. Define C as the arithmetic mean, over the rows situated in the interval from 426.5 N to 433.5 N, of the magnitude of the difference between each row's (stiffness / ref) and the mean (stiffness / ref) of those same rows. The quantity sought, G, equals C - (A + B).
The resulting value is -0.03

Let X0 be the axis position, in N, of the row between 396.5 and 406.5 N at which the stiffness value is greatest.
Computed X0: 397.0 N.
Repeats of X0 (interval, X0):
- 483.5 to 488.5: 488.0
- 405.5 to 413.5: 408.0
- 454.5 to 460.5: 460.0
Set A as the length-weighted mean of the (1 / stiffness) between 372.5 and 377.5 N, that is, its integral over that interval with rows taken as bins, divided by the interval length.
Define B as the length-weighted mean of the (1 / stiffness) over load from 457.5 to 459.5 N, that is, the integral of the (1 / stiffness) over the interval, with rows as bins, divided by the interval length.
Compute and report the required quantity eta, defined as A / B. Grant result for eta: 0.92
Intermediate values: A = 0.34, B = 0.374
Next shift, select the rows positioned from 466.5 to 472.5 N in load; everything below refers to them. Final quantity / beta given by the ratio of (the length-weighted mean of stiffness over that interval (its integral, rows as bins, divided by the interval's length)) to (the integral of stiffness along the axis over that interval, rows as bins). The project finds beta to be 0.17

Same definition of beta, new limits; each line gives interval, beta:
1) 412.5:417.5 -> 0.20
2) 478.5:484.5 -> 0.17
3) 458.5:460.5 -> 0.50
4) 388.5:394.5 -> 0.17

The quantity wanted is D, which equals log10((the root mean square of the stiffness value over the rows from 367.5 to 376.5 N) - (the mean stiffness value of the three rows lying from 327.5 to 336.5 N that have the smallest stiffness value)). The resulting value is -0.7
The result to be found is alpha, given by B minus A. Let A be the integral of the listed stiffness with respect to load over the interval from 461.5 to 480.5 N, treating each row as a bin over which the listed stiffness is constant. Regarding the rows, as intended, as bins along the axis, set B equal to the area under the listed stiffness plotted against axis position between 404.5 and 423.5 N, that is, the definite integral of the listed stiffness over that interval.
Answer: 1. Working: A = 56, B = 56.7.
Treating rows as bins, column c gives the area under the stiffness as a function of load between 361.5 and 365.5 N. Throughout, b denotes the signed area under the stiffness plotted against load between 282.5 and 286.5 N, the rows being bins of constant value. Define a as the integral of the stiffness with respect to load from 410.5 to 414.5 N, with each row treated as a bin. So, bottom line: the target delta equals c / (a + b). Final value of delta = 0.501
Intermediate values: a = 12.5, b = 12.0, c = 12.3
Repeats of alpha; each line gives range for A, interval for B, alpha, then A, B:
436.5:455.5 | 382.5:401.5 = 8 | 48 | 56.5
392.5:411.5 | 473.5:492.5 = -2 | 57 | 55.2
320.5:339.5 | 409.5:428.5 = 1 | 56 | 56.5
